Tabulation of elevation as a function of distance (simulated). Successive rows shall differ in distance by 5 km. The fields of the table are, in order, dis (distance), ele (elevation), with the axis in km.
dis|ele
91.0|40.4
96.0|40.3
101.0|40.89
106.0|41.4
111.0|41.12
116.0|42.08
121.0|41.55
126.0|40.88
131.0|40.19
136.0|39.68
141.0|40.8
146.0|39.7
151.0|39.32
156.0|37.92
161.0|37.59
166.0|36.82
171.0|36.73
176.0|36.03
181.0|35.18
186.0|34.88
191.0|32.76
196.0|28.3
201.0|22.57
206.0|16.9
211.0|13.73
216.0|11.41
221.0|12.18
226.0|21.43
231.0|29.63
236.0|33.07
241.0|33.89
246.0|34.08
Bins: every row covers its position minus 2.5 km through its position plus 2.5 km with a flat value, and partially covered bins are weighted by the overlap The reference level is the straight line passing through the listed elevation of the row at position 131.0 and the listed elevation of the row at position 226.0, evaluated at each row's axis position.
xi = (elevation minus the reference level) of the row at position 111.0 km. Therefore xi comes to -3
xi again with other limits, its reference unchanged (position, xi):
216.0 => -12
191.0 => 4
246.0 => 17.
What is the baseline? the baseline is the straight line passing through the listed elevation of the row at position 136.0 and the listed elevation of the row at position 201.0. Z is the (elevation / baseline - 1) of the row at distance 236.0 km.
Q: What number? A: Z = 1.48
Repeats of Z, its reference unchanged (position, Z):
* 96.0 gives -0.20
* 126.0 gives -0.03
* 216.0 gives -0.39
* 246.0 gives 2.18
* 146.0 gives 0.07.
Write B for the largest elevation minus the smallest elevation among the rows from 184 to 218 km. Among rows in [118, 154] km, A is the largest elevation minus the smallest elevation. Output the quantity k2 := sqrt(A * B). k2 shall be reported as 7.2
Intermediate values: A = 2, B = 23.5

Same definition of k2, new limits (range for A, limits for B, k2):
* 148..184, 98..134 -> 2.8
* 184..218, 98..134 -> 6.7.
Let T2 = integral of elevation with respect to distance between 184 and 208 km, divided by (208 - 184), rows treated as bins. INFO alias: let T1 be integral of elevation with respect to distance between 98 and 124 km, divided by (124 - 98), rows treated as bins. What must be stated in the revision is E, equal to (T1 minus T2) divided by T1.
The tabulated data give 0.34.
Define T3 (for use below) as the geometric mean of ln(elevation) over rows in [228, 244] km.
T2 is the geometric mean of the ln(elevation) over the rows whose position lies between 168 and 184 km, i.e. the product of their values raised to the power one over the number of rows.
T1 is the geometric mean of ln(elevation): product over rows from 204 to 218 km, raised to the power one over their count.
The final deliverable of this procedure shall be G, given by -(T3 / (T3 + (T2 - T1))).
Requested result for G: -0.8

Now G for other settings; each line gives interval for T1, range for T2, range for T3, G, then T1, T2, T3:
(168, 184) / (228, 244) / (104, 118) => -1.0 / 3.58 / 3.5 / 3.73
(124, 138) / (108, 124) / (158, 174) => -1.0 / 3.70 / 3.7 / 3.61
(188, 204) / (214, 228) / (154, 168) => -1.2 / 3.31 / 2.7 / 3.62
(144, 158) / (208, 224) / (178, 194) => -1.5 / 3.66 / 2.5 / 3.53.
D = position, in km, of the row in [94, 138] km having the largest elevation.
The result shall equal 116.0 km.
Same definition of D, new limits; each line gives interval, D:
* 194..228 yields 196.0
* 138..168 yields 141.0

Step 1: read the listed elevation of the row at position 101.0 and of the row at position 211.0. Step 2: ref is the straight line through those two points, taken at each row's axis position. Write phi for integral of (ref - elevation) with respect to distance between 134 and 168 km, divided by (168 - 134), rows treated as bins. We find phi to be -10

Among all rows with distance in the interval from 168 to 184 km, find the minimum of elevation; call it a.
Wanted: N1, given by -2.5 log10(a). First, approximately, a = 35.18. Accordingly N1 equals -3.87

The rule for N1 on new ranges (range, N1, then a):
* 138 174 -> -3.91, 36.73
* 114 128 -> -4.03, 40.88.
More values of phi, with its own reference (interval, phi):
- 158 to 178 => -12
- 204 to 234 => -6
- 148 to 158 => -11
